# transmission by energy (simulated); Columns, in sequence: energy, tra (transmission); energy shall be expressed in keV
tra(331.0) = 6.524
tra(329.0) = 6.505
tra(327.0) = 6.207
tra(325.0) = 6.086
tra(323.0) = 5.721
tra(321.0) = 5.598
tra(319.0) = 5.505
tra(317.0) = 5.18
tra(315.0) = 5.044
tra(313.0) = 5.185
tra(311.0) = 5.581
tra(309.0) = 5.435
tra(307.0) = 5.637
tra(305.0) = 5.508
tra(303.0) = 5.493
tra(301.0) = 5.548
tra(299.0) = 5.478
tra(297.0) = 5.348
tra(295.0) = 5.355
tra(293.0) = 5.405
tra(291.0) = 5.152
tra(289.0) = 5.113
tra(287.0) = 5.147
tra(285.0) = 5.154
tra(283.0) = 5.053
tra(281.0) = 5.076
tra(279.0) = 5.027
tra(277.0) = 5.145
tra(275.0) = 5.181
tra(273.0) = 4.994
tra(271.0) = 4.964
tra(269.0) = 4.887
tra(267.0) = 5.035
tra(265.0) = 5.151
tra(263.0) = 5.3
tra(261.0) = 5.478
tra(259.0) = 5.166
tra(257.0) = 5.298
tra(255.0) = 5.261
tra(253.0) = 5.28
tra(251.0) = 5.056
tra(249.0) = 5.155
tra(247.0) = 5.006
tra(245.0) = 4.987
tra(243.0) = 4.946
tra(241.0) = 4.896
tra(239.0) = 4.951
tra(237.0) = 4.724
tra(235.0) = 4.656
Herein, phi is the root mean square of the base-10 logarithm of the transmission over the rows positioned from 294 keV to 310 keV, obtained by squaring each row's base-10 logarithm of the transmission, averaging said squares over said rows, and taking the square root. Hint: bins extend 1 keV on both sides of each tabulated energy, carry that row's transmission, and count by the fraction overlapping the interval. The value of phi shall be 0.738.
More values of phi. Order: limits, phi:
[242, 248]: 0.697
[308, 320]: 0.726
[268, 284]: 0.702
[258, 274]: 0.709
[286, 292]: 0.711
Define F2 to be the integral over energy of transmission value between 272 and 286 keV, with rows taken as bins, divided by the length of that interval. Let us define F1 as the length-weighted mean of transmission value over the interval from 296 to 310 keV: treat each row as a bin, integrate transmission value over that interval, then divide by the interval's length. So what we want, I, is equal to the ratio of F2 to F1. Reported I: 0.93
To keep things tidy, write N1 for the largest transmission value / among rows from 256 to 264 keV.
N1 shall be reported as 5.478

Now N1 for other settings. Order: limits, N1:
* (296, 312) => 5.637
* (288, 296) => 5.405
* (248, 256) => 5.28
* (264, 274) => 5.151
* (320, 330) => 6.505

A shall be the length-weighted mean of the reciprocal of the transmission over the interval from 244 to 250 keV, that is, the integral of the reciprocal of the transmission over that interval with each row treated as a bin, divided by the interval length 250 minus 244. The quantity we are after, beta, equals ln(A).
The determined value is -1.62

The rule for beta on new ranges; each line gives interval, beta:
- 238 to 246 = -1.60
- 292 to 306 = -1.70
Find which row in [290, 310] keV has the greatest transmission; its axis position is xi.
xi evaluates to 307.0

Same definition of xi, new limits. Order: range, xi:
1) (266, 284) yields 275.0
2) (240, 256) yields 253.0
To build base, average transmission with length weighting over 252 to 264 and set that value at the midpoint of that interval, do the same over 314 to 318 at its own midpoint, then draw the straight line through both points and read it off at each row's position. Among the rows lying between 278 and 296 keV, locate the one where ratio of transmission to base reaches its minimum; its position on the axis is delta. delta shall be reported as 279.0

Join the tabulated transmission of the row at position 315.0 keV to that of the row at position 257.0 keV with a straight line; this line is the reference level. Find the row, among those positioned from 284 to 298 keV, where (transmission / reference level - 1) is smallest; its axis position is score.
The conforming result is 289.0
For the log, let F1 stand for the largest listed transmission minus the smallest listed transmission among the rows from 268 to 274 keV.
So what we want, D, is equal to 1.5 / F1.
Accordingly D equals 14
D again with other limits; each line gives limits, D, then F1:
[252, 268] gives 3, 0.4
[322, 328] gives 3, 0.5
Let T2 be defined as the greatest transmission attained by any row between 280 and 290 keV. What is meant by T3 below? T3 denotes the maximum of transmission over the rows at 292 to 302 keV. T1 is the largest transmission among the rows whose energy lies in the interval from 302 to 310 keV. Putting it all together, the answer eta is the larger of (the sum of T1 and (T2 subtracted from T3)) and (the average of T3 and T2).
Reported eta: 6.03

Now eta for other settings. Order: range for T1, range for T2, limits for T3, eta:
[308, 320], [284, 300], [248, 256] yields 5.38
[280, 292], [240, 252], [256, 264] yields 5.48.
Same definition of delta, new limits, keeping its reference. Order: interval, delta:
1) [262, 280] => 269.0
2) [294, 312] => 297.0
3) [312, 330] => 315.0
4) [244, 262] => 245.0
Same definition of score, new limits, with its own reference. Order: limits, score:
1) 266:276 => 269.0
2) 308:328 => 315.0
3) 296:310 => 297.0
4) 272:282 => 273.0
